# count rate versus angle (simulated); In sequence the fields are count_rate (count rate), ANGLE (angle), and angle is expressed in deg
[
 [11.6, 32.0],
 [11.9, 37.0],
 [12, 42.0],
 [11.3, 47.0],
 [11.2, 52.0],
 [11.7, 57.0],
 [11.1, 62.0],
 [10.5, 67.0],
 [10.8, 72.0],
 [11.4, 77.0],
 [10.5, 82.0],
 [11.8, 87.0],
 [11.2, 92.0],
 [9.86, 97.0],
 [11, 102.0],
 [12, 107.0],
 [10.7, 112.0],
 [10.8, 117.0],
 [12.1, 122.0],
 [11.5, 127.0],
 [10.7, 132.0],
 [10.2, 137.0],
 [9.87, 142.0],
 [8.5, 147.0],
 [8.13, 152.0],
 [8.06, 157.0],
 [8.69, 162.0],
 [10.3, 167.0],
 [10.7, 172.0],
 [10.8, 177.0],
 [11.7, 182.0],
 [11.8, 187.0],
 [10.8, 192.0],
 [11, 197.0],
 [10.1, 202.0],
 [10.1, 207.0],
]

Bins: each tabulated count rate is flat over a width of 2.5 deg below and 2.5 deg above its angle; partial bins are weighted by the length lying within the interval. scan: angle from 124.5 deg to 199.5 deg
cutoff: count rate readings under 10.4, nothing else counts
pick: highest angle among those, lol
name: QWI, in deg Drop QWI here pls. 167.0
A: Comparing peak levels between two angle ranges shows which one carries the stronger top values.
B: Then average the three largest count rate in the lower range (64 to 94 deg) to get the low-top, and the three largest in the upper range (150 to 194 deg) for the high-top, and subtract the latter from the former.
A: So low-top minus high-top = 0.03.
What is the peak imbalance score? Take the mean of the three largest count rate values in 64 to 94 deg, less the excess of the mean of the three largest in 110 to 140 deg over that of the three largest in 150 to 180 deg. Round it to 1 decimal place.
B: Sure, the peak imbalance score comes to 10.6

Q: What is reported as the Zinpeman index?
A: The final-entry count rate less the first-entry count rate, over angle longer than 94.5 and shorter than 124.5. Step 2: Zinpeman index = 2.2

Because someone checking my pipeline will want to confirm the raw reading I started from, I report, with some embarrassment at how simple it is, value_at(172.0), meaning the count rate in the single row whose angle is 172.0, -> 10.7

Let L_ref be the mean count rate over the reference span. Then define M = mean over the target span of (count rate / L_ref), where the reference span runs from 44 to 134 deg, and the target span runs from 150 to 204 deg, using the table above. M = 0.92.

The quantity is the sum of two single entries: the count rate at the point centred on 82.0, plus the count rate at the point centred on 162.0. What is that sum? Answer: 19.2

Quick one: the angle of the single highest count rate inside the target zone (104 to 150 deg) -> 122.0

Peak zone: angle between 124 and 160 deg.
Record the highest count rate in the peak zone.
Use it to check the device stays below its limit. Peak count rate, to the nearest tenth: 11.5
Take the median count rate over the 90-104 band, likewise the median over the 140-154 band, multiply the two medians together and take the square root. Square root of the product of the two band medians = 9.7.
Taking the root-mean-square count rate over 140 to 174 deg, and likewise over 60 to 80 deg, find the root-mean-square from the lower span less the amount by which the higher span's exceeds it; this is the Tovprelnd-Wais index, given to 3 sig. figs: 12.7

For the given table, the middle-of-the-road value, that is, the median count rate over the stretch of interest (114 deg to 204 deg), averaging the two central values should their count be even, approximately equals 10.7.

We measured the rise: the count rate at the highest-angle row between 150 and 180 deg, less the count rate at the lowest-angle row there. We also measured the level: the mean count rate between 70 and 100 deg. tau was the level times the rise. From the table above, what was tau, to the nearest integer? 29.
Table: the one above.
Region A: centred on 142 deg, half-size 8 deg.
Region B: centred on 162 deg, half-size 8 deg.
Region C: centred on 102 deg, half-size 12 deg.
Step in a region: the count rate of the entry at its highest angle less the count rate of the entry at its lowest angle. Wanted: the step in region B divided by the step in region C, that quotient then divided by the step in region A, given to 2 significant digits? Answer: 2.6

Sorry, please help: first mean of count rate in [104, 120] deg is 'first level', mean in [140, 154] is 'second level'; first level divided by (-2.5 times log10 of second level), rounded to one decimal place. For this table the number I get -4.7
